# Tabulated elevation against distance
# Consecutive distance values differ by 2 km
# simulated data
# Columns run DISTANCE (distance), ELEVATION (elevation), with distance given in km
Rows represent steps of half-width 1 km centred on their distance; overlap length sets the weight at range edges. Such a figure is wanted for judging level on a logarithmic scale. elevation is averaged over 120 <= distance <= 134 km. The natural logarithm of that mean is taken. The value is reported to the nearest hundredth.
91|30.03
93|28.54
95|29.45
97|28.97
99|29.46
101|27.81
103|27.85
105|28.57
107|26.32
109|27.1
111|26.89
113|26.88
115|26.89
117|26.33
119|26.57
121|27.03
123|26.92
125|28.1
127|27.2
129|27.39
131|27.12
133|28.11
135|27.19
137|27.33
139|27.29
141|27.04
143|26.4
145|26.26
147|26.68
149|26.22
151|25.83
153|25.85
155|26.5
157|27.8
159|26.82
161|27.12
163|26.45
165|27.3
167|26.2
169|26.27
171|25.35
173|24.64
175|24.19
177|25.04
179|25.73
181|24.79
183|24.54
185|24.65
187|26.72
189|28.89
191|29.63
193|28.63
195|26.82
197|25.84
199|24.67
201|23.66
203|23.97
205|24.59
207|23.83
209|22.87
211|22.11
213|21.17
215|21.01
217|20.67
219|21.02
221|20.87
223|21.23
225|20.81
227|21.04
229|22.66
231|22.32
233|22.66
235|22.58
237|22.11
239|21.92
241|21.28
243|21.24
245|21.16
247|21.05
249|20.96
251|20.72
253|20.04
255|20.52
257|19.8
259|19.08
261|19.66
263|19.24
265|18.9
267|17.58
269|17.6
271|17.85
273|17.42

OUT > 3.31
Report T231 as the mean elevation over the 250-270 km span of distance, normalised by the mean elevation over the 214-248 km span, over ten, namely 0.090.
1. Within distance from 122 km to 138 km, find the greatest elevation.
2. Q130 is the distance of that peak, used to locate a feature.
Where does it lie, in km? 133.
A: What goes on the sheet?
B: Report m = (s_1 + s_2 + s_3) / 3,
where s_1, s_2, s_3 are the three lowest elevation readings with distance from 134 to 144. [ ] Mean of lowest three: 26.9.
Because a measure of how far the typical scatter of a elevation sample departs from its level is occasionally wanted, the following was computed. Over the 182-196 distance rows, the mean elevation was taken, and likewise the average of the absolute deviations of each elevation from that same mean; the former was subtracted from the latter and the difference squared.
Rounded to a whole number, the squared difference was 649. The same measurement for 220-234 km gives 436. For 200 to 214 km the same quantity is 493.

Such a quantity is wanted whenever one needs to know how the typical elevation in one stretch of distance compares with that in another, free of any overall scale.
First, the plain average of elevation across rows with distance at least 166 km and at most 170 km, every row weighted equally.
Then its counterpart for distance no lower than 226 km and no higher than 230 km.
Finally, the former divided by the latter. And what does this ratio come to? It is 1.20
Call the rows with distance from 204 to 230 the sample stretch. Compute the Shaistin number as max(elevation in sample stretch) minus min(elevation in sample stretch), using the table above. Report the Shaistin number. 4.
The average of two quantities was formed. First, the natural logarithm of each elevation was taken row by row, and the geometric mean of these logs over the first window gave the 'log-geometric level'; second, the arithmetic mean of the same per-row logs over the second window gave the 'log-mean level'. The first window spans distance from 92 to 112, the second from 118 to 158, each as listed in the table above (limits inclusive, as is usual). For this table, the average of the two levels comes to 3.31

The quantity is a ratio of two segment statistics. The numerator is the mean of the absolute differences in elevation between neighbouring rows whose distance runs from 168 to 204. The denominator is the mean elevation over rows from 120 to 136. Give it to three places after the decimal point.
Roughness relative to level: 0.035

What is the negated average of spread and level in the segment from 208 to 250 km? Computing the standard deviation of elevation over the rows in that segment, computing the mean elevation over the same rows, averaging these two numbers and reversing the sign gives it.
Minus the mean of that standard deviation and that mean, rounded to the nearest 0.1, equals -11.1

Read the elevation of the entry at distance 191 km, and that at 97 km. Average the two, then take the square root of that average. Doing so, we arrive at 5.41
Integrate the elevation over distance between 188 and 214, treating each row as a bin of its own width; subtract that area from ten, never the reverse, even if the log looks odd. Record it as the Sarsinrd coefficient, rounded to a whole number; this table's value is -643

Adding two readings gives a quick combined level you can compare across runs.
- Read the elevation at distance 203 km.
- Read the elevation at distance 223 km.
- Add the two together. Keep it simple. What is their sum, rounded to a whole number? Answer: 45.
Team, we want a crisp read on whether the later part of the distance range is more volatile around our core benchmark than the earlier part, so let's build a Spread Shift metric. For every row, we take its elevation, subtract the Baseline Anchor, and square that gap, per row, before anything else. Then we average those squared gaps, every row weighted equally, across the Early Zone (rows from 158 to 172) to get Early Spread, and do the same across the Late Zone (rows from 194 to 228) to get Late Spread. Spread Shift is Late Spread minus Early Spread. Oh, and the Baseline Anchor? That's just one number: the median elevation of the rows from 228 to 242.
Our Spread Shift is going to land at -14.0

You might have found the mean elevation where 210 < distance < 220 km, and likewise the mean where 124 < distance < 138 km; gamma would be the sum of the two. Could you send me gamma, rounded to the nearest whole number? 49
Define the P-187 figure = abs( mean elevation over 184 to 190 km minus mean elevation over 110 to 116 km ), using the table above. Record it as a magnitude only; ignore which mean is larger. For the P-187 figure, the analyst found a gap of 0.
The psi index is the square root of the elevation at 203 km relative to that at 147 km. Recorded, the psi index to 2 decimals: 0.95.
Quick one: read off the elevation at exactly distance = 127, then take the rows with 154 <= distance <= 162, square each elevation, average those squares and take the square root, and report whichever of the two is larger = 27.2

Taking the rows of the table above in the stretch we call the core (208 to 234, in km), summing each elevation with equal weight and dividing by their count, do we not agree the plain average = 21.6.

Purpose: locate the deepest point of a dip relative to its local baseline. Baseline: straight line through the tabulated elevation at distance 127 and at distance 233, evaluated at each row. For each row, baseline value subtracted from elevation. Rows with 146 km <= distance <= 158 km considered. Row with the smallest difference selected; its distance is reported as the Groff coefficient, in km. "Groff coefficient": 151 km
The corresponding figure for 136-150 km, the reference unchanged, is 145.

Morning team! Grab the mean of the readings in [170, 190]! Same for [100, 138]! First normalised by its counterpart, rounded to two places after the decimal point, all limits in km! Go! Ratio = 0.93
